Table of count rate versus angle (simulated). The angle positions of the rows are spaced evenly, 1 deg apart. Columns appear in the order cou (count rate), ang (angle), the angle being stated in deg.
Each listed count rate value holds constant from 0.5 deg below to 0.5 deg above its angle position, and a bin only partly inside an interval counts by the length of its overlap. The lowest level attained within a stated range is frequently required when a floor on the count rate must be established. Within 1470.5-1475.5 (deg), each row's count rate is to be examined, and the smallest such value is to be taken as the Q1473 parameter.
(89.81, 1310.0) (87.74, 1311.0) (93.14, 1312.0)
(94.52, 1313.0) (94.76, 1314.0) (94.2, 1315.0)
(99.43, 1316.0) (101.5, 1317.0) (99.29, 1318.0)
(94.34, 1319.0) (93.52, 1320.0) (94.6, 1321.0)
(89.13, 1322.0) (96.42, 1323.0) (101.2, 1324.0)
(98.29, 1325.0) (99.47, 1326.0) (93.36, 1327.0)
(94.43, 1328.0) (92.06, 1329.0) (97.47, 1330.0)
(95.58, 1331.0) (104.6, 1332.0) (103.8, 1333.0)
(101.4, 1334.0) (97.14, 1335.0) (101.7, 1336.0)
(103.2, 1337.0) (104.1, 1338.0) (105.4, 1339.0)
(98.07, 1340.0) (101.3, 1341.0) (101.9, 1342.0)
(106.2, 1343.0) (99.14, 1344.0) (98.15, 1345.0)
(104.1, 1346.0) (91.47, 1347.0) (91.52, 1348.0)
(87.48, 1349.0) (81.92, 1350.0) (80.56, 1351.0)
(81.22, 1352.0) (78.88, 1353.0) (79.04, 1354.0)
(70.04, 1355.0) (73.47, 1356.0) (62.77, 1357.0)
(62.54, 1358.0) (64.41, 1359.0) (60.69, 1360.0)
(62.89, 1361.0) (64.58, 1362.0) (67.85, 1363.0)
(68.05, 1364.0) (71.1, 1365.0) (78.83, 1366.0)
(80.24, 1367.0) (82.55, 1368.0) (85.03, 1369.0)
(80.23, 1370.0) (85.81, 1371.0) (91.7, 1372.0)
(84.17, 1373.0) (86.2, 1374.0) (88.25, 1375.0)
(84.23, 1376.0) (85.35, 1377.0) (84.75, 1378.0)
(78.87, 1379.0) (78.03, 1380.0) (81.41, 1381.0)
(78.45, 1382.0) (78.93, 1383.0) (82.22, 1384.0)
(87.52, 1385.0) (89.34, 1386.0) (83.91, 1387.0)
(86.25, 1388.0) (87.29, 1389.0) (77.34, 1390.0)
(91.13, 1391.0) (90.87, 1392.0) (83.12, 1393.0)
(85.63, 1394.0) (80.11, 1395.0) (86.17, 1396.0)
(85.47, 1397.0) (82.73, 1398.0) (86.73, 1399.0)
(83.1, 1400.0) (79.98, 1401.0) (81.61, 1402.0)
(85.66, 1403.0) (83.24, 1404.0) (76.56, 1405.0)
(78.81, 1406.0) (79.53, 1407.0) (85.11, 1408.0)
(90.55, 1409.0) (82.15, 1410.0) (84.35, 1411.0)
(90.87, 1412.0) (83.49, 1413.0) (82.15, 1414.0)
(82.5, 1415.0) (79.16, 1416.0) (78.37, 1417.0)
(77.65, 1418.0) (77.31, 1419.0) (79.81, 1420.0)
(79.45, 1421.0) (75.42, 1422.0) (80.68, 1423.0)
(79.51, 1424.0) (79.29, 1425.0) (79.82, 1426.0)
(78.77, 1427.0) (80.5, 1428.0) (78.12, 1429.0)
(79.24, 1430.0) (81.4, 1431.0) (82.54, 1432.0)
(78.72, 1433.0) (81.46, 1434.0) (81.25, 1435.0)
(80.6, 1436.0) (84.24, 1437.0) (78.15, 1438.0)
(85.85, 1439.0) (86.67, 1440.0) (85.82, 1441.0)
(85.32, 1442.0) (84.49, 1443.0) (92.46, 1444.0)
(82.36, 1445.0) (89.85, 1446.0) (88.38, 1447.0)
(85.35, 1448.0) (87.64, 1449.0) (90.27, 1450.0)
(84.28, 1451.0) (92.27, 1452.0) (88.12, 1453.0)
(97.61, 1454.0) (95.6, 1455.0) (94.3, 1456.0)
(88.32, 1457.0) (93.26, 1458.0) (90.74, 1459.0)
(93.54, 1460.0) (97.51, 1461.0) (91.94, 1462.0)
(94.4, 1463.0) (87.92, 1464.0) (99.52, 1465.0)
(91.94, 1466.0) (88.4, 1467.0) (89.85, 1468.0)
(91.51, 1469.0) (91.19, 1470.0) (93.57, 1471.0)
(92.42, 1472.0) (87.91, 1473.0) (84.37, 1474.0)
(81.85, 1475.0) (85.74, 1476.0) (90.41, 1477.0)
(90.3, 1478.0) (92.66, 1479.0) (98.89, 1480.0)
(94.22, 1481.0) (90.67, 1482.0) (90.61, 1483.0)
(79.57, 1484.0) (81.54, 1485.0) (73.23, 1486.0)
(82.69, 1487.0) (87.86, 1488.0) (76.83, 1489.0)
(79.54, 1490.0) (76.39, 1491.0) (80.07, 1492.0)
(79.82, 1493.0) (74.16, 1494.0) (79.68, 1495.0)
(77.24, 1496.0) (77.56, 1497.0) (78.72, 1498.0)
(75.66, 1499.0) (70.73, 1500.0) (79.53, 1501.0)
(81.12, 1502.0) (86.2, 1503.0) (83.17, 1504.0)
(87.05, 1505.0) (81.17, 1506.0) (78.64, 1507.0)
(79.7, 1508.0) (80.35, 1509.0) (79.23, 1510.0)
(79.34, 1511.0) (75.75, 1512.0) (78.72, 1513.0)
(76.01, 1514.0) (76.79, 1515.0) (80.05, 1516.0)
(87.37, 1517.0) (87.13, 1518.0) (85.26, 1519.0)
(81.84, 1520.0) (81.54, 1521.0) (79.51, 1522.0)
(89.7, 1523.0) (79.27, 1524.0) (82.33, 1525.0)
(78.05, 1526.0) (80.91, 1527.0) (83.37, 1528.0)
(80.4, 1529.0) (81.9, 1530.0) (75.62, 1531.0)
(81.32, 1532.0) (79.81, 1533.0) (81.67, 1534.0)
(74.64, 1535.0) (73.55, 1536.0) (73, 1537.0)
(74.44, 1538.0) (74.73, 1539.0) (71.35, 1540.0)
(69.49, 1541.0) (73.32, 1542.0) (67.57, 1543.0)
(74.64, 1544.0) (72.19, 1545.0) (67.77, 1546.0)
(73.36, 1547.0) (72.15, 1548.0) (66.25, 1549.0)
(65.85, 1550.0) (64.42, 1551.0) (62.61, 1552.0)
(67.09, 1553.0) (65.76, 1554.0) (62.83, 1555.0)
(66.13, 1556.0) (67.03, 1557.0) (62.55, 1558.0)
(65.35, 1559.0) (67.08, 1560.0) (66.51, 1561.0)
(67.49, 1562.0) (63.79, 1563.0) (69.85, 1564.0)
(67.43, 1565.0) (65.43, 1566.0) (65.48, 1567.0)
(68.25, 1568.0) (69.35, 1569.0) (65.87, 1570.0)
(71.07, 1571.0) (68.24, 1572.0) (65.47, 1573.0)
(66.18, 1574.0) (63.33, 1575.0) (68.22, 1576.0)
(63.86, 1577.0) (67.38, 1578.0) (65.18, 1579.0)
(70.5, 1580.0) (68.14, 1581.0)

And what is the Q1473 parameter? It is 81.85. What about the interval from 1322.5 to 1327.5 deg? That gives 93.36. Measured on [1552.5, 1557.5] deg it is 62.83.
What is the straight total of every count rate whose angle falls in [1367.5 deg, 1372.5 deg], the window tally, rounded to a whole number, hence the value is 425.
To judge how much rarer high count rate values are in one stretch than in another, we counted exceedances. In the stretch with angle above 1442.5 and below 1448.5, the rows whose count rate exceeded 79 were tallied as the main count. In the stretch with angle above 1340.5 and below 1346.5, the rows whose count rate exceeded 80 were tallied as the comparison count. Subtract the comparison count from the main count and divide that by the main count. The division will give 0.0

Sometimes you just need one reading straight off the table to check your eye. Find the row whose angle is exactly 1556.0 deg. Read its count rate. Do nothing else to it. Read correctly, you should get 66.13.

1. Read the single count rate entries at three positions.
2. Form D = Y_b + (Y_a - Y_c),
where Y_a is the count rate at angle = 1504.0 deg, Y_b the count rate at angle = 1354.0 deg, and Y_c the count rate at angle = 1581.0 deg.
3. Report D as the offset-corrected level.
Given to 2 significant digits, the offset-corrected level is 94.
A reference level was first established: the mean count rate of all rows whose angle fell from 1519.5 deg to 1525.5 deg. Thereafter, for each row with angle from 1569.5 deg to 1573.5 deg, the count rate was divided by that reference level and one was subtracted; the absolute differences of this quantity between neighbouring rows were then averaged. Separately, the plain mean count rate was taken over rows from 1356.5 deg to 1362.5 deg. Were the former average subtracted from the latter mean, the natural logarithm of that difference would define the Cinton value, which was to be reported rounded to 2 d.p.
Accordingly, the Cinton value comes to 4.14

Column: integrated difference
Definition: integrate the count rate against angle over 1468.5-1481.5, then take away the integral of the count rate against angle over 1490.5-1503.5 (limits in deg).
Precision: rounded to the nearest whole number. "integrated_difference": 158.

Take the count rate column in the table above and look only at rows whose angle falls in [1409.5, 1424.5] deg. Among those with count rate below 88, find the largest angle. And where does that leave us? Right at 1424.0 deg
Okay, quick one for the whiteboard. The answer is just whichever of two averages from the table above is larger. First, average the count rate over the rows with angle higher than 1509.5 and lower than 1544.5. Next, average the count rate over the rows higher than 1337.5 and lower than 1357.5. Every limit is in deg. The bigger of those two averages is 90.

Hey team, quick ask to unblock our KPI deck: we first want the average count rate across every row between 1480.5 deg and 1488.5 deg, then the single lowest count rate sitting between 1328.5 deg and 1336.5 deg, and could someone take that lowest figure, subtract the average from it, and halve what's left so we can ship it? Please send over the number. 3.5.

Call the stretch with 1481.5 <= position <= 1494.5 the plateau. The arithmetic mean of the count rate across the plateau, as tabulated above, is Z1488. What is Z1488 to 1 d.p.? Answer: 81.0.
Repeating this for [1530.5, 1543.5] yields 74.7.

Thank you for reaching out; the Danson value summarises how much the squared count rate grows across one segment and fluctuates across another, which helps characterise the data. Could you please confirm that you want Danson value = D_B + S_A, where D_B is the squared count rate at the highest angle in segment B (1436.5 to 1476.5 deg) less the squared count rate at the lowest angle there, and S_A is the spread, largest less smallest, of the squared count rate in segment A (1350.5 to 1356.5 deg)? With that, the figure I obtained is 1946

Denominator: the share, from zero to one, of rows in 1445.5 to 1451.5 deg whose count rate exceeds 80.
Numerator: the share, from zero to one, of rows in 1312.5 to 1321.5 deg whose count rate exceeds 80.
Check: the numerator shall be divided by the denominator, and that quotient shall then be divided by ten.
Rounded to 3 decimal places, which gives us 0.100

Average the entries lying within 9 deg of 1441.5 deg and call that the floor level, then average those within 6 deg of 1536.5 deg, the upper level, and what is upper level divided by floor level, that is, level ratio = 0.89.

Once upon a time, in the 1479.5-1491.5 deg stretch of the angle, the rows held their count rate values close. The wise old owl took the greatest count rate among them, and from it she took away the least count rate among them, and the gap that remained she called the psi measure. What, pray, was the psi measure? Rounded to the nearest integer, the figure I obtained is 26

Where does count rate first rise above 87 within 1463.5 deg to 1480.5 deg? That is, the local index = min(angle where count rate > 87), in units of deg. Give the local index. 1464.0 deg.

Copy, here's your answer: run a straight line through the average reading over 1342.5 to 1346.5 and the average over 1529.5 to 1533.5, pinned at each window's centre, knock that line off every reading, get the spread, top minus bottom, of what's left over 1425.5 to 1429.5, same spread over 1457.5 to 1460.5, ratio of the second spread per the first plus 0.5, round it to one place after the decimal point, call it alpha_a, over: 1.8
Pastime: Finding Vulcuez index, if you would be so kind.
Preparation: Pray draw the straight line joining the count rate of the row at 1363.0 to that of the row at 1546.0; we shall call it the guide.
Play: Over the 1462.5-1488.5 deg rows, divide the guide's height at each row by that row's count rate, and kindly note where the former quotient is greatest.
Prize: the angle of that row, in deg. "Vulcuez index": 1486.0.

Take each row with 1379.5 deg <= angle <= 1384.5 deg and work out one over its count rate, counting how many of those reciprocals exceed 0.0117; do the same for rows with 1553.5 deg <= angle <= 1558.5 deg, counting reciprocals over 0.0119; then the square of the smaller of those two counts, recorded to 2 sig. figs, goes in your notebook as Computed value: 25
